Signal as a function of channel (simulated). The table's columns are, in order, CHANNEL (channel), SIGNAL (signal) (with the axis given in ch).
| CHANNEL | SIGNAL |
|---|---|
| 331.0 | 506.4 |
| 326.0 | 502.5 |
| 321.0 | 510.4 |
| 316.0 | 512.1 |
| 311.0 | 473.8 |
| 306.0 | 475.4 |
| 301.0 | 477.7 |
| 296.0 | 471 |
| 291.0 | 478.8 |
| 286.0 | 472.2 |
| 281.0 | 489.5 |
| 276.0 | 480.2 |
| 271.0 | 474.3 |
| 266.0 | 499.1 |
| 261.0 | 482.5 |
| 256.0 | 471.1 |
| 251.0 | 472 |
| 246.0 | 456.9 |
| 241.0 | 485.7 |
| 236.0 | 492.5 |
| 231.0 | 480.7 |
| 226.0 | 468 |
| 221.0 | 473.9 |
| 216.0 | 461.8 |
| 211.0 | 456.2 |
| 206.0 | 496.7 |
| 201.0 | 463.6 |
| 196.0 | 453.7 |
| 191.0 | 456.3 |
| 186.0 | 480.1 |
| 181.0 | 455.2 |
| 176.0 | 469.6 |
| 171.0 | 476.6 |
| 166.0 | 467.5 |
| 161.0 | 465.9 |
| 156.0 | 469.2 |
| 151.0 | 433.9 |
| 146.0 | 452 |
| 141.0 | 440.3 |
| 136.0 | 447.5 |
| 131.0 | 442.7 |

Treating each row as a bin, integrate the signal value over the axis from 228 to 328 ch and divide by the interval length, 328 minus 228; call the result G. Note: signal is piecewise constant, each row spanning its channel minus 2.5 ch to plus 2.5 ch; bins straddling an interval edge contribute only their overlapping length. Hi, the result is 483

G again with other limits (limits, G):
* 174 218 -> 466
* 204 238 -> 475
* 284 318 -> 480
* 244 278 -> 477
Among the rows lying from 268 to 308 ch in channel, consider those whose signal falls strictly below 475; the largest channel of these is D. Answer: 296.0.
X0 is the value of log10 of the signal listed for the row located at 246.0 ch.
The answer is 2.660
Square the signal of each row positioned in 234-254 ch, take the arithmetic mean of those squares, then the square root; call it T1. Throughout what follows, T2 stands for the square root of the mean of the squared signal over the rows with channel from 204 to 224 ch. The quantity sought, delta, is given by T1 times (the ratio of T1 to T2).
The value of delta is 482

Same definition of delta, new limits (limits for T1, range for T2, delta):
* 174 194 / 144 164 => 476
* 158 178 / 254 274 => 458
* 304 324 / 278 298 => 509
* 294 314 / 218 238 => 470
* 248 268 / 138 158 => 516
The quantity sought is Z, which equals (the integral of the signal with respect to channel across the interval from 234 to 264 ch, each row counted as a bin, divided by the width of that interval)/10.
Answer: 47.7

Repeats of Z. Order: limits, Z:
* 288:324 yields 48.6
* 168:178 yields 47.3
